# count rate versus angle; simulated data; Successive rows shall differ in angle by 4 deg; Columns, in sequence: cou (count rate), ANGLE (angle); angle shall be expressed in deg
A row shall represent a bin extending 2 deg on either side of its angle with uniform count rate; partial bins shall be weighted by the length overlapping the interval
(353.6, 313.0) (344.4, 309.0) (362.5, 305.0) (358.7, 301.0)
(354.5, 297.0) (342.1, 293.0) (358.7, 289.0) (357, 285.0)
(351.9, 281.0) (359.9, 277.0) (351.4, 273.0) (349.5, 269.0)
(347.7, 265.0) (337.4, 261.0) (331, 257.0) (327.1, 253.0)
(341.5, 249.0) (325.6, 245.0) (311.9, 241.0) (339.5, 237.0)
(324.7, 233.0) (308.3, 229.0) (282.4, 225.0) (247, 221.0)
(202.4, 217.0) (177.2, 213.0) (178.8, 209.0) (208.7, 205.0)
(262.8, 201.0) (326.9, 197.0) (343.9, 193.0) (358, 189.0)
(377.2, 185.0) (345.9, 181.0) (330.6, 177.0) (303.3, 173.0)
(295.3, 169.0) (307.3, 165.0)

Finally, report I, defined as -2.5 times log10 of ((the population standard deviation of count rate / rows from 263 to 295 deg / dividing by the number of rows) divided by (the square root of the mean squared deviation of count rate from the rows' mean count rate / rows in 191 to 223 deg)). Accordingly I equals 3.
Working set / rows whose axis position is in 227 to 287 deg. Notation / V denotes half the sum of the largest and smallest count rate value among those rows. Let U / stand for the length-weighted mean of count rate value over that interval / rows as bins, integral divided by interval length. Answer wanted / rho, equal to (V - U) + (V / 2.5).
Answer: 130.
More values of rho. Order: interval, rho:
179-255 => 94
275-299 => 137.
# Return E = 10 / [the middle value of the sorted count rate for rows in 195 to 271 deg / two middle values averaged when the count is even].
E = 0.0308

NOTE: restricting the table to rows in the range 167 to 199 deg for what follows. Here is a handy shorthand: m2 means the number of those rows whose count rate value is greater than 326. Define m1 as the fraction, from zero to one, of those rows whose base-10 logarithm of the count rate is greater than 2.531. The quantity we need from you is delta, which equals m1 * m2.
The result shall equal 3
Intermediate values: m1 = 0.5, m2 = 6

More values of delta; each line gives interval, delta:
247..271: 3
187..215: 1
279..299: 5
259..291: 7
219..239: 0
